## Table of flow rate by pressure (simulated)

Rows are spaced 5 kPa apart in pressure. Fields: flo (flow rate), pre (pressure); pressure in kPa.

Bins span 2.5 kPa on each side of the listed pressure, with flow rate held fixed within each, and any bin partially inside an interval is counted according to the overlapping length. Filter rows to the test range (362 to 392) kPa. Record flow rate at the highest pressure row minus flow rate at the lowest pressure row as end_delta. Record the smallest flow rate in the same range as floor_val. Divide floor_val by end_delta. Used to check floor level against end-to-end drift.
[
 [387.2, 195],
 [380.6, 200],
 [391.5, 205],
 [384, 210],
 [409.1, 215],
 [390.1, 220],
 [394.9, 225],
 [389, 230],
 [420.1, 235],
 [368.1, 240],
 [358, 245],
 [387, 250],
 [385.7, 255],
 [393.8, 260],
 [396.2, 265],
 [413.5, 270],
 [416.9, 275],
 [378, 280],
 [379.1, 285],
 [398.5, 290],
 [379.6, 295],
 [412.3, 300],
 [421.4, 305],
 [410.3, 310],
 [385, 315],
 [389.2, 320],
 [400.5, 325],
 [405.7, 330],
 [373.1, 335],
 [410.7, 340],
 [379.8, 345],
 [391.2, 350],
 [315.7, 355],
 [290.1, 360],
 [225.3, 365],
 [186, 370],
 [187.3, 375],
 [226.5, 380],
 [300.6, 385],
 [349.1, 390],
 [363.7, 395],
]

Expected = 2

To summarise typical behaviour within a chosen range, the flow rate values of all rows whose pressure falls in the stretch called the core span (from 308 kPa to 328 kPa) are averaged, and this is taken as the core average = 396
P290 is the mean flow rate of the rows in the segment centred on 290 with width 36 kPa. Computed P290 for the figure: 398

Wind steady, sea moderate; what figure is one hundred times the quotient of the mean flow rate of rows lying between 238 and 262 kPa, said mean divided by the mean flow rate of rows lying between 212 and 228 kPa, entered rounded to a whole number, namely 95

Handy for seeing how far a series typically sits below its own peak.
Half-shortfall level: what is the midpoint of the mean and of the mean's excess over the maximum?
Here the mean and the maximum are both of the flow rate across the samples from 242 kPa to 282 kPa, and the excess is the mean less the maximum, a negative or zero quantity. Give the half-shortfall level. 183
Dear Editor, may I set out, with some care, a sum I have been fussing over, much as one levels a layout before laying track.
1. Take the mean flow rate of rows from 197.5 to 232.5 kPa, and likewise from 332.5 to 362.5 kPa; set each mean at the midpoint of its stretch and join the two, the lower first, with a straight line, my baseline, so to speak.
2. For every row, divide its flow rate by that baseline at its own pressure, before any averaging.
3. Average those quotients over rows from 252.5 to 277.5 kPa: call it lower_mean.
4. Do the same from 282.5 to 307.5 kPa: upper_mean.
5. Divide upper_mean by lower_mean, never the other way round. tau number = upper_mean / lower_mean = 1.01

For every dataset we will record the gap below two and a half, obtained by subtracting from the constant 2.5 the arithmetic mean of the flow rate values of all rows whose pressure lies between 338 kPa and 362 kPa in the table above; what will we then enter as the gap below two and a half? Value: -355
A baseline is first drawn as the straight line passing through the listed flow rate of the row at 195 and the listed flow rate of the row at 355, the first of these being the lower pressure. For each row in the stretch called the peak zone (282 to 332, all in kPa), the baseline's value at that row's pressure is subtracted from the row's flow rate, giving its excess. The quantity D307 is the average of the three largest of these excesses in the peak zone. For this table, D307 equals 79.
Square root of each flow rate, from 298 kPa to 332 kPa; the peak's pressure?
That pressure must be 305 kPa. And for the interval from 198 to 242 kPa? 235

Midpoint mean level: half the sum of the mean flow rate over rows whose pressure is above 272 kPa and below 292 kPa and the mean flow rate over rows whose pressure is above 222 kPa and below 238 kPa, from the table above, 397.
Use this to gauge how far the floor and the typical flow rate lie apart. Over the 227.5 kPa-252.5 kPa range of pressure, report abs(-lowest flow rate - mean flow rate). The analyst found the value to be 742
